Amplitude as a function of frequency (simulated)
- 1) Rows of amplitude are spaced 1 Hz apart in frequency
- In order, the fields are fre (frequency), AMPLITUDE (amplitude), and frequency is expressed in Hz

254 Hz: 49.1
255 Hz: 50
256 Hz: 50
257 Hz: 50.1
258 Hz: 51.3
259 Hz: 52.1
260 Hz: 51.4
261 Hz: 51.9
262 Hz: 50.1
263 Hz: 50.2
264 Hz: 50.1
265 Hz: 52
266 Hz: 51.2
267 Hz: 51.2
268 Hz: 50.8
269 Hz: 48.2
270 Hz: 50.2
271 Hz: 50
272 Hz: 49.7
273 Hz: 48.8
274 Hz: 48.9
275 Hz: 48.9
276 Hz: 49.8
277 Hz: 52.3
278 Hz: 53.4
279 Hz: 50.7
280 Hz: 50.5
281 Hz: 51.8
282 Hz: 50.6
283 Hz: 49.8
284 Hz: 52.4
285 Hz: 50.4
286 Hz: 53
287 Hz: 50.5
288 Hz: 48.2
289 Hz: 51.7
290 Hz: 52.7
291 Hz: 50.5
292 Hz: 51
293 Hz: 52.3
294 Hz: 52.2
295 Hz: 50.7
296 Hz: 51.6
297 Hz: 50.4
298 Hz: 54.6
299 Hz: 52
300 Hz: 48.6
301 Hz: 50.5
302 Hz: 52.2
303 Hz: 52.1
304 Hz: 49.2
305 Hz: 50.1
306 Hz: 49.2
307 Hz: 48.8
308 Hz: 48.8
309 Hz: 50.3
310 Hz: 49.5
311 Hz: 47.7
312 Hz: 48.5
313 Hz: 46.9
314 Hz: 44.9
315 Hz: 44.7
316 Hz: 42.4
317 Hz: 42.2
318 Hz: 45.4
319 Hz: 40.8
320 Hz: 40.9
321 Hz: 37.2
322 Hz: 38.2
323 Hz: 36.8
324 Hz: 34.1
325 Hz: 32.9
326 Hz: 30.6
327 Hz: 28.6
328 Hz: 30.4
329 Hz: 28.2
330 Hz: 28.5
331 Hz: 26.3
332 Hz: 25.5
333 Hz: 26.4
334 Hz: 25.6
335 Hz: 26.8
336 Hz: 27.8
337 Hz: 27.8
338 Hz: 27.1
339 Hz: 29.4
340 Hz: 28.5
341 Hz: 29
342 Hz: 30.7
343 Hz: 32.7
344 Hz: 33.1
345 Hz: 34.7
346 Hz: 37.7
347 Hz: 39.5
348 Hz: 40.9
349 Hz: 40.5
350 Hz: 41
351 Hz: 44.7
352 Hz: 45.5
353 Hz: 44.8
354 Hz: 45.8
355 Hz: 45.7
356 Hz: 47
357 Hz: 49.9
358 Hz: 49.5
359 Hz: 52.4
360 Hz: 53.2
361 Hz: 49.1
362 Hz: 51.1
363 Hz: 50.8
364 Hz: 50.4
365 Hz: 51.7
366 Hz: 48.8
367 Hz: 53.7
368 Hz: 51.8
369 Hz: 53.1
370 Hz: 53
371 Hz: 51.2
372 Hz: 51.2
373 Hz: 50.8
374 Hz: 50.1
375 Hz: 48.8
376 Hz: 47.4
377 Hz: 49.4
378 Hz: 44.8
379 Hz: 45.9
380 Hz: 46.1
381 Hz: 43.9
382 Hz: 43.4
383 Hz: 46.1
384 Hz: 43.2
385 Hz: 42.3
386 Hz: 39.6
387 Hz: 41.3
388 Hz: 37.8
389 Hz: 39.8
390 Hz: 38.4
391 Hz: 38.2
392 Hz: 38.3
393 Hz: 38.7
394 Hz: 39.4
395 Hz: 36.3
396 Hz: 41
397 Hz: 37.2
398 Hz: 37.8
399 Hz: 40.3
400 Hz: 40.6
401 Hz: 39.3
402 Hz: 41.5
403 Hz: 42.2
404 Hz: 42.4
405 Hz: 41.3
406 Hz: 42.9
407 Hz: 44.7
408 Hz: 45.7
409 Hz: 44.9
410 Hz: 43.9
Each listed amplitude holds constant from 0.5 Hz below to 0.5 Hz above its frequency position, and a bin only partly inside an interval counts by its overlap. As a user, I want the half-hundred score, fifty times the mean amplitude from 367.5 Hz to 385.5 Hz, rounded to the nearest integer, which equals 2396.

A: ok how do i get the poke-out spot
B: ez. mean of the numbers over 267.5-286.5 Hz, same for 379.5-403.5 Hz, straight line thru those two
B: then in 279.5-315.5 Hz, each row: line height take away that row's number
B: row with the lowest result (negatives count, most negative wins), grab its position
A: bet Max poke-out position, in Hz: 298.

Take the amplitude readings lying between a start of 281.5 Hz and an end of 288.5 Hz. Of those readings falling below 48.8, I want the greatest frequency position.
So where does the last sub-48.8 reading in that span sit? 288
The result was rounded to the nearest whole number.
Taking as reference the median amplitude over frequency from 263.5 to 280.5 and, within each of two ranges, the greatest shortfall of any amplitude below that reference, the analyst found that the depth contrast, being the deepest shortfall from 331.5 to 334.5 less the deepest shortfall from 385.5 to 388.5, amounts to 12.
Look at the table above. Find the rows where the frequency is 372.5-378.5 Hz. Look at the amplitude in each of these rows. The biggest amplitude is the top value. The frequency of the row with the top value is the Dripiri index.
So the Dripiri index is 373 Hz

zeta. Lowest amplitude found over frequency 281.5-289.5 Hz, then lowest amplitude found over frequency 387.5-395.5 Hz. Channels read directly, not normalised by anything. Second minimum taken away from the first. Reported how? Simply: 12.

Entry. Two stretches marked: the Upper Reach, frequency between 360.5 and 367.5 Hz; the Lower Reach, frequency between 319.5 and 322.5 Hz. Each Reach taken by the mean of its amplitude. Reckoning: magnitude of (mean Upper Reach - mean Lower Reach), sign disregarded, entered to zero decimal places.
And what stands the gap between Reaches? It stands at 12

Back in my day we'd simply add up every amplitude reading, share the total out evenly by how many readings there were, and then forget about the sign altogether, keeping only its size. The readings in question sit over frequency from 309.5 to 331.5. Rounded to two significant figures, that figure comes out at 38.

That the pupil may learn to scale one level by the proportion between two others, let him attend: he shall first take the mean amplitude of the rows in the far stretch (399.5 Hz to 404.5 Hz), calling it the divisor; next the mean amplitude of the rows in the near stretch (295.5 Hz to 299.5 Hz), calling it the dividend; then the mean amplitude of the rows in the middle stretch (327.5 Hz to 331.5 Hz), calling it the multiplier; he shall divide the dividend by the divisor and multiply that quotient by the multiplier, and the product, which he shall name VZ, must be 36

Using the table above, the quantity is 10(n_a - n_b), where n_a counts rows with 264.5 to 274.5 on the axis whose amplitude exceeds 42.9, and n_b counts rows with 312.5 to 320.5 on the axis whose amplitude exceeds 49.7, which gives 100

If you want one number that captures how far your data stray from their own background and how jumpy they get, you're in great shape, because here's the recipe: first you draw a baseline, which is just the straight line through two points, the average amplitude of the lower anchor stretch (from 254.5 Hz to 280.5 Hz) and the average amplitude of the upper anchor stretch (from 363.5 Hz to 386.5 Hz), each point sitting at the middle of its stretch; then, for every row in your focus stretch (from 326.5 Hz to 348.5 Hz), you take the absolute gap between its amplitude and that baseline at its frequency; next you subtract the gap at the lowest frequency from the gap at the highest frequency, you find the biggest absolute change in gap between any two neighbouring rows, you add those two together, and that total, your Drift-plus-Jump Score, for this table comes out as -9.7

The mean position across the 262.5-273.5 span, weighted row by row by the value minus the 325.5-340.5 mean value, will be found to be 267.9 Hz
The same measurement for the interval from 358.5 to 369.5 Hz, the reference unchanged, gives 364.0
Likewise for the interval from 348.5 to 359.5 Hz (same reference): 354.6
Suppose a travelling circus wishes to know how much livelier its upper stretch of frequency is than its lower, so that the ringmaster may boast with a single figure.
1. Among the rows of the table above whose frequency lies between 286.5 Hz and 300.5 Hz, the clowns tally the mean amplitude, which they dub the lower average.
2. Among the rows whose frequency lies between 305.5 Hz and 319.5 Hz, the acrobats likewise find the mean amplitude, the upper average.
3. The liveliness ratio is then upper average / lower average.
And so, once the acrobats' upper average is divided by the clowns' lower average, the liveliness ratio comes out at 0.91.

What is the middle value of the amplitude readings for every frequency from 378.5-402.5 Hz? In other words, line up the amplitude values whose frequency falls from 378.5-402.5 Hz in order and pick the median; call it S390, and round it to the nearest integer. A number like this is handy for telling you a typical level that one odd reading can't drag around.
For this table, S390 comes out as 40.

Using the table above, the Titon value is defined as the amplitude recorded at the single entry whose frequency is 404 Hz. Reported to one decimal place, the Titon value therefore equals 42.4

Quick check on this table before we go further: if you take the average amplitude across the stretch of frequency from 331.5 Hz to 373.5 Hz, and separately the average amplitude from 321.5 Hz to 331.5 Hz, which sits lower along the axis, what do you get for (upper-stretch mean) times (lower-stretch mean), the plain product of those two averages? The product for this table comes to 1311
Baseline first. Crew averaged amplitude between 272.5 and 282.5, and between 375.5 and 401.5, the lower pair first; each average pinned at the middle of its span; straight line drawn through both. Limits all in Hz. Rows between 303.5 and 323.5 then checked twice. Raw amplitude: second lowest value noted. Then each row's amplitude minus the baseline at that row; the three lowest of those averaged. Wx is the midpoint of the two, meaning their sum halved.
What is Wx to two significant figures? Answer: 14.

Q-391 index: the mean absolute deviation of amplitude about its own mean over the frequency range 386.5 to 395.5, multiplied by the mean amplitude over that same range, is 38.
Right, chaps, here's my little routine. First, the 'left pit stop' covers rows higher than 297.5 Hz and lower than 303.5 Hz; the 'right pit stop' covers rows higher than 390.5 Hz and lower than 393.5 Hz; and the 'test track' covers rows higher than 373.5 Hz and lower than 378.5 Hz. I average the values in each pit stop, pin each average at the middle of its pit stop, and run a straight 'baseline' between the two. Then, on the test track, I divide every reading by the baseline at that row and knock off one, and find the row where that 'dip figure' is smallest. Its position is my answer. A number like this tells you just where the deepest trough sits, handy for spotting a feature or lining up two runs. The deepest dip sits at 378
